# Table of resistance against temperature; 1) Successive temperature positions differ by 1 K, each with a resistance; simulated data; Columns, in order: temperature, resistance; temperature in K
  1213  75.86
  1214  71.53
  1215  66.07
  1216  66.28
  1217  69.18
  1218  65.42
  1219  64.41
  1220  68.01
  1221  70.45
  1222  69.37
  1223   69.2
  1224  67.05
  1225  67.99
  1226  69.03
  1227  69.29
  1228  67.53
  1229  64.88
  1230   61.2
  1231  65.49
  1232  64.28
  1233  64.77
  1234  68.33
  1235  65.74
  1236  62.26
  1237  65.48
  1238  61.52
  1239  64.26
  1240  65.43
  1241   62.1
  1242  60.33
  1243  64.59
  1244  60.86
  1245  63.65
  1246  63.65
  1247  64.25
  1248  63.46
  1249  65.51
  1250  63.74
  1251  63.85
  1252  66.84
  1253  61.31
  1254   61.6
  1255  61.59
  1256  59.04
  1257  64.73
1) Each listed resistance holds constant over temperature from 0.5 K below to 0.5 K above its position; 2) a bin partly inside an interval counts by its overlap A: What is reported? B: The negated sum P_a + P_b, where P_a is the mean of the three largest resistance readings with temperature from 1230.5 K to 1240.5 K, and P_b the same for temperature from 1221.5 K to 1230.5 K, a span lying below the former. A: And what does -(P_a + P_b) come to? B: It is -136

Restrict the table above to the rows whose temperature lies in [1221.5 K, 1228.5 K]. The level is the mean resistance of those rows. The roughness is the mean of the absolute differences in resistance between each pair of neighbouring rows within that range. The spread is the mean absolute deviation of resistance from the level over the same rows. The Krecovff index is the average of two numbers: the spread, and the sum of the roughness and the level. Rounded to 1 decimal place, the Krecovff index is 35.2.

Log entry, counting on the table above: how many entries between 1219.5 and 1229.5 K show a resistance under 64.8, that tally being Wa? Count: 0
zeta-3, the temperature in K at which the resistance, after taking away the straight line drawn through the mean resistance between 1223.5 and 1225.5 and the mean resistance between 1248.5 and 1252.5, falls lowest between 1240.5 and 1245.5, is 1242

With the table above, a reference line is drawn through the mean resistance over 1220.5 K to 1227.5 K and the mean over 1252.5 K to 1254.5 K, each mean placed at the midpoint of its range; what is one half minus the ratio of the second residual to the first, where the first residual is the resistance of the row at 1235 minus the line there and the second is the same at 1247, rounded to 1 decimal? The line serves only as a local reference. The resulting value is 3.4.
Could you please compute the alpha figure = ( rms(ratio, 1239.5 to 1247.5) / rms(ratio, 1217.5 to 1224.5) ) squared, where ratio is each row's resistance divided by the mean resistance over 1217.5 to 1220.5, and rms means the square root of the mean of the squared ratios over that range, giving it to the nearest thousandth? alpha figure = 0.869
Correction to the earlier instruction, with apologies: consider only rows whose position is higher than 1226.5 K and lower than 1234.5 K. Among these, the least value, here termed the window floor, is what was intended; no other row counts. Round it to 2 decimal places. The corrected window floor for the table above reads 61.20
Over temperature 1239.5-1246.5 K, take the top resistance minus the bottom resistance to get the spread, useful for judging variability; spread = 5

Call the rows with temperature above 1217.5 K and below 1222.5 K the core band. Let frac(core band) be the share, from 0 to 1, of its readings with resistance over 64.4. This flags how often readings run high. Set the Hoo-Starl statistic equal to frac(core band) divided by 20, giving 0.050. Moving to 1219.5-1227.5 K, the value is 0.050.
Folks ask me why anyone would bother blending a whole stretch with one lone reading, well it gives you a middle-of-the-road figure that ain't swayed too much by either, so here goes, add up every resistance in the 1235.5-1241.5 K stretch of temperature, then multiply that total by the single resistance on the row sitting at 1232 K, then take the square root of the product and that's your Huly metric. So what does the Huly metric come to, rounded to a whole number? 157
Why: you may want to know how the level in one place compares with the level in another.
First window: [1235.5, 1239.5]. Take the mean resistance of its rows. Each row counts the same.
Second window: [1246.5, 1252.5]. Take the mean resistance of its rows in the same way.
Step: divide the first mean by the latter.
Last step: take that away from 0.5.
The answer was -0.481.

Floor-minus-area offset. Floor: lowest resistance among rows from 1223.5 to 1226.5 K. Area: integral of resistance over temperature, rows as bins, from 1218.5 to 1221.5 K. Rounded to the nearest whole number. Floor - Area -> -136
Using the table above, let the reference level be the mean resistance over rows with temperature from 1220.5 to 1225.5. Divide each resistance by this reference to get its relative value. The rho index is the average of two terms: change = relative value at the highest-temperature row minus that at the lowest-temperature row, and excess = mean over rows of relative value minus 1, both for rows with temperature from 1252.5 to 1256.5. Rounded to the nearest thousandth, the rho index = -0.074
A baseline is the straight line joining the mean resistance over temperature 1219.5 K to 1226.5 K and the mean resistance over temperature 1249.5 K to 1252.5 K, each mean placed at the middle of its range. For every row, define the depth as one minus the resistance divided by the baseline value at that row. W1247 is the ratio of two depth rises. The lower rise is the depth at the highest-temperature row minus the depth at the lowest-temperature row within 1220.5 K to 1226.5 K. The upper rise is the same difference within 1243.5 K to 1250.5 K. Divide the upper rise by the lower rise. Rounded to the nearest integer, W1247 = -5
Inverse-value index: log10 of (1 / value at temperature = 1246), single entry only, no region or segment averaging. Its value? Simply -1.80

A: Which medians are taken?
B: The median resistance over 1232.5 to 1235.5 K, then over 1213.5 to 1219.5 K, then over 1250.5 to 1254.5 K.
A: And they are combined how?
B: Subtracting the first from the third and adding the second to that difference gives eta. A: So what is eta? 63.2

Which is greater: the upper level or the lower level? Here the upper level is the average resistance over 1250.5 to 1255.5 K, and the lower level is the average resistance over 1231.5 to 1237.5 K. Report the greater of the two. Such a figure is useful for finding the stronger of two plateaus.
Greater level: 65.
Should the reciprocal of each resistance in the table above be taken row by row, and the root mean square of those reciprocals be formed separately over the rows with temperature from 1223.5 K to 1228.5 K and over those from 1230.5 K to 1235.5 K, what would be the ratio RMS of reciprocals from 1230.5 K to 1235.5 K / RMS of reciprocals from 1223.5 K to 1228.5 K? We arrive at 1.038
